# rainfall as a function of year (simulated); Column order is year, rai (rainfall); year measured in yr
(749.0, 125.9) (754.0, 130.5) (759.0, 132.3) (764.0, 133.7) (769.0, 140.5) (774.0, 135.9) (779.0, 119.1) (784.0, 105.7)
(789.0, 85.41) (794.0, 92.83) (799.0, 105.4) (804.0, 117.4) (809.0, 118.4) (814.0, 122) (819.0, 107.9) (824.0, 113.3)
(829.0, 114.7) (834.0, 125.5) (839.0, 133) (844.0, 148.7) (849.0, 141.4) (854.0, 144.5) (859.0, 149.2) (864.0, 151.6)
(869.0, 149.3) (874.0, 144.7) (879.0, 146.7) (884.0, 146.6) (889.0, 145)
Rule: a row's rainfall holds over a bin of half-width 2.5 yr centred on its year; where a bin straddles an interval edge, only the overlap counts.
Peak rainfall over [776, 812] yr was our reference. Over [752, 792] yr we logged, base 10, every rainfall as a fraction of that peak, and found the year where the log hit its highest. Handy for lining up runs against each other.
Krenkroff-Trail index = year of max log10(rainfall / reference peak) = 769.0 yr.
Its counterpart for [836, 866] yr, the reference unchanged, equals 864.0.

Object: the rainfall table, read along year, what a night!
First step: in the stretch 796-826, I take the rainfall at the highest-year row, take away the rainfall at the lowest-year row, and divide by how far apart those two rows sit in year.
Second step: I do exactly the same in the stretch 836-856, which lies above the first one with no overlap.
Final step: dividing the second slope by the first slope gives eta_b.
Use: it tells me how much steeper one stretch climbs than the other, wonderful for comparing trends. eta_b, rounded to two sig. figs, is 2.4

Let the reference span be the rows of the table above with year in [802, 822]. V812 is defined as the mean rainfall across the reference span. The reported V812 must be 116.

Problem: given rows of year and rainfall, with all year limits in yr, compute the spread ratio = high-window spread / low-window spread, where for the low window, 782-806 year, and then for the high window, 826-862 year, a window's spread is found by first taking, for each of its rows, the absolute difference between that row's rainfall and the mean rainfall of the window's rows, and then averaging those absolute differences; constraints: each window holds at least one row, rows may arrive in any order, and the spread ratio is 1.08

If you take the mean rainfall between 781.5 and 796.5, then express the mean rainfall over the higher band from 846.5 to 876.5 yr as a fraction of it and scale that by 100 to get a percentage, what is 155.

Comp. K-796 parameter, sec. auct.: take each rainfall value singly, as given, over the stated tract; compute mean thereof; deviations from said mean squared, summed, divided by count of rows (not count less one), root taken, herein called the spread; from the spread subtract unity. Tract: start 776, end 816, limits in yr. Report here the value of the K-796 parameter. 12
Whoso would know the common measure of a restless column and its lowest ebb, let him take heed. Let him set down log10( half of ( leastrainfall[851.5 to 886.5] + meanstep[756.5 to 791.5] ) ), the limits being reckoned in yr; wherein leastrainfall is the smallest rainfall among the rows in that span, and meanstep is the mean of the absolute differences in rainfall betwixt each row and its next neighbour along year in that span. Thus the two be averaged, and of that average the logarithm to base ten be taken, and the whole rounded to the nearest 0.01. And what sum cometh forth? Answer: 1.89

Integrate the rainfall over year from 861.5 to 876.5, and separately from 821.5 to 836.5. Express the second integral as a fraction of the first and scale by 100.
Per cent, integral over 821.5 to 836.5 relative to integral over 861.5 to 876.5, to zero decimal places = 79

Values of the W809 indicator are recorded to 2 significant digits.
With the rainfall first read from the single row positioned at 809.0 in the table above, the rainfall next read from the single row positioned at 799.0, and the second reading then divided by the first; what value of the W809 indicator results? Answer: 0.89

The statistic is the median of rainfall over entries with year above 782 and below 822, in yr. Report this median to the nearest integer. 107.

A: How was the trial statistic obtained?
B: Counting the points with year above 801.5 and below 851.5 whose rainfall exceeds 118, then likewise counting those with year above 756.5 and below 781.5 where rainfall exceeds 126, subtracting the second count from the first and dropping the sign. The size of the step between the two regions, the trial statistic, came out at 2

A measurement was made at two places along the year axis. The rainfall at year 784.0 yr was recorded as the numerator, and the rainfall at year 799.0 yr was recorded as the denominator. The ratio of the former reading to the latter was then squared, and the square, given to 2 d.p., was 1.01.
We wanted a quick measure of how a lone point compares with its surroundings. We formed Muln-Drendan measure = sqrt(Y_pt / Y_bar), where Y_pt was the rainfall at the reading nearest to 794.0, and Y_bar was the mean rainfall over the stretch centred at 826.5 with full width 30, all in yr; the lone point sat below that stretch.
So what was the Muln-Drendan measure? 0.88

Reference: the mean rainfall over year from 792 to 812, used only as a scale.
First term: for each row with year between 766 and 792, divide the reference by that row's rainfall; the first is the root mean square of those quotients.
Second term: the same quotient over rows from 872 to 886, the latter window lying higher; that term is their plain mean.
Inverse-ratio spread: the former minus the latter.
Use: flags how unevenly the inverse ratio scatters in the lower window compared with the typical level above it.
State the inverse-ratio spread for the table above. 0.23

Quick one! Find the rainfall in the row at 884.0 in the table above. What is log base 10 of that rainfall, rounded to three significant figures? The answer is 2.17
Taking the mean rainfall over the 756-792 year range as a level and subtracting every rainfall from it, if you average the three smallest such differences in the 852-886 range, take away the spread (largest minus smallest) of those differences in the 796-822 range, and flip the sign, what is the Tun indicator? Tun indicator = 45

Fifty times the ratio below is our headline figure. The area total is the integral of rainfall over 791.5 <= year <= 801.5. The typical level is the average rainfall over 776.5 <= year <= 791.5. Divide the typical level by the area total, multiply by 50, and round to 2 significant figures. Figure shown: 5.2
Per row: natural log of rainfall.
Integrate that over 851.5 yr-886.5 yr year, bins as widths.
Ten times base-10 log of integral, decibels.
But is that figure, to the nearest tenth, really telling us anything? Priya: 22.4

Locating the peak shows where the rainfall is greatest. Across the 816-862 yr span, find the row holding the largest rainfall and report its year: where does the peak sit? 859.0 yr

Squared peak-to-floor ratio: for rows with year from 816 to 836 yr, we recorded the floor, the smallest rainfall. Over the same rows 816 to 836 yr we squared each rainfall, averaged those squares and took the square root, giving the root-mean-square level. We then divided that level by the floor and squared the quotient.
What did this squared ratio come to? 1.1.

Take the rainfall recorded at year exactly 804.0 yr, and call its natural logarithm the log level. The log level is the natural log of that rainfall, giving 4.77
